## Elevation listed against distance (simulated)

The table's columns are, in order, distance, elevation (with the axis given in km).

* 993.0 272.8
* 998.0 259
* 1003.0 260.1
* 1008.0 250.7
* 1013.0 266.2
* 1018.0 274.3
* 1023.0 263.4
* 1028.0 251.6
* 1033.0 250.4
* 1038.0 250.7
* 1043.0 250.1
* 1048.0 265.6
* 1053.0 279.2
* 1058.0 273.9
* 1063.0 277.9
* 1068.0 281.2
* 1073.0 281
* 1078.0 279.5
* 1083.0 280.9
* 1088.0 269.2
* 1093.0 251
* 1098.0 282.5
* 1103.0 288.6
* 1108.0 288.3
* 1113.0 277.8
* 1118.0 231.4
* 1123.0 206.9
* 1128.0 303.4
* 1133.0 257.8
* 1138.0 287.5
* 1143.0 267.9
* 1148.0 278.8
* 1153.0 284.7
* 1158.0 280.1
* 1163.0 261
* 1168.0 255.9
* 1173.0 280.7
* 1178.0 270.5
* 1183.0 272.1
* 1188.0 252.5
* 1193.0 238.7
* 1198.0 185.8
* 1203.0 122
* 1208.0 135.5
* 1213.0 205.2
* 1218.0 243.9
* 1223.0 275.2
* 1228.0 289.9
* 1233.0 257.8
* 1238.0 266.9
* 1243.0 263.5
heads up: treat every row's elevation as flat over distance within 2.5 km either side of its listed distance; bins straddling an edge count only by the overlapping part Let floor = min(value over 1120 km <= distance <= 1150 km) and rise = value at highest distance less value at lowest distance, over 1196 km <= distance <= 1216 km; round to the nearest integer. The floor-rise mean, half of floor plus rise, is 113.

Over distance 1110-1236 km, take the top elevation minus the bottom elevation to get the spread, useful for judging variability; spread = 181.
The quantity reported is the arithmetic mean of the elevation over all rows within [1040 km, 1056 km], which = 265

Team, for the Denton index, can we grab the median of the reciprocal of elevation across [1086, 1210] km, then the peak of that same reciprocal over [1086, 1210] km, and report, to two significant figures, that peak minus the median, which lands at 0.0045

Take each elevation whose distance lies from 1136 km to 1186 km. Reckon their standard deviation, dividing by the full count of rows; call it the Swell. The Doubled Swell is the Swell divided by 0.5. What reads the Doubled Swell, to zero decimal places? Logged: 20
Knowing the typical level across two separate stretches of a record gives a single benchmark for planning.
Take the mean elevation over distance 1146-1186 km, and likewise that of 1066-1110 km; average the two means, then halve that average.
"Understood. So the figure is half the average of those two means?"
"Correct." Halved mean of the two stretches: 138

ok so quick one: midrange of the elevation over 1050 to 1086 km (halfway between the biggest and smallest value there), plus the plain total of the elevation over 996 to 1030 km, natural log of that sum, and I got 7.651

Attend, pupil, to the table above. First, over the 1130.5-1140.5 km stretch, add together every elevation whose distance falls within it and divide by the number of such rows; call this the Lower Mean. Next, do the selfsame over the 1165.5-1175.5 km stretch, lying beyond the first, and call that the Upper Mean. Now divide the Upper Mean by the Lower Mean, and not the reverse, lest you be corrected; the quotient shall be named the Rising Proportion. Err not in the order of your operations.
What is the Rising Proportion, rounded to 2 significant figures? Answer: 0.98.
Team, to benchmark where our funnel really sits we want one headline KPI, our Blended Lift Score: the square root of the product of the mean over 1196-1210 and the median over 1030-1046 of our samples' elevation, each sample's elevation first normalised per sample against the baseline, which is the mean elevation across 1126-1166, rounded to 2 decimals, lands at 0.69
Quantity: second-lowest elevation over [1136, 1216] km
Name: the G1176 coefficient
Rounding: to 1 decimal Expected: 135.5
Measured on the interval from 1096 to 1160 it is 231.4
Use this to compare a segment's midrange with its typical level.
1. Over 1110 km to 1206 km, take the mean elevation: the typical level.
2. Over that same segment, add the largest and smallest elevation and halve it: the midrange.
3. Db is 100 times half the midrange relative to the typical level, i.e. 42.0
